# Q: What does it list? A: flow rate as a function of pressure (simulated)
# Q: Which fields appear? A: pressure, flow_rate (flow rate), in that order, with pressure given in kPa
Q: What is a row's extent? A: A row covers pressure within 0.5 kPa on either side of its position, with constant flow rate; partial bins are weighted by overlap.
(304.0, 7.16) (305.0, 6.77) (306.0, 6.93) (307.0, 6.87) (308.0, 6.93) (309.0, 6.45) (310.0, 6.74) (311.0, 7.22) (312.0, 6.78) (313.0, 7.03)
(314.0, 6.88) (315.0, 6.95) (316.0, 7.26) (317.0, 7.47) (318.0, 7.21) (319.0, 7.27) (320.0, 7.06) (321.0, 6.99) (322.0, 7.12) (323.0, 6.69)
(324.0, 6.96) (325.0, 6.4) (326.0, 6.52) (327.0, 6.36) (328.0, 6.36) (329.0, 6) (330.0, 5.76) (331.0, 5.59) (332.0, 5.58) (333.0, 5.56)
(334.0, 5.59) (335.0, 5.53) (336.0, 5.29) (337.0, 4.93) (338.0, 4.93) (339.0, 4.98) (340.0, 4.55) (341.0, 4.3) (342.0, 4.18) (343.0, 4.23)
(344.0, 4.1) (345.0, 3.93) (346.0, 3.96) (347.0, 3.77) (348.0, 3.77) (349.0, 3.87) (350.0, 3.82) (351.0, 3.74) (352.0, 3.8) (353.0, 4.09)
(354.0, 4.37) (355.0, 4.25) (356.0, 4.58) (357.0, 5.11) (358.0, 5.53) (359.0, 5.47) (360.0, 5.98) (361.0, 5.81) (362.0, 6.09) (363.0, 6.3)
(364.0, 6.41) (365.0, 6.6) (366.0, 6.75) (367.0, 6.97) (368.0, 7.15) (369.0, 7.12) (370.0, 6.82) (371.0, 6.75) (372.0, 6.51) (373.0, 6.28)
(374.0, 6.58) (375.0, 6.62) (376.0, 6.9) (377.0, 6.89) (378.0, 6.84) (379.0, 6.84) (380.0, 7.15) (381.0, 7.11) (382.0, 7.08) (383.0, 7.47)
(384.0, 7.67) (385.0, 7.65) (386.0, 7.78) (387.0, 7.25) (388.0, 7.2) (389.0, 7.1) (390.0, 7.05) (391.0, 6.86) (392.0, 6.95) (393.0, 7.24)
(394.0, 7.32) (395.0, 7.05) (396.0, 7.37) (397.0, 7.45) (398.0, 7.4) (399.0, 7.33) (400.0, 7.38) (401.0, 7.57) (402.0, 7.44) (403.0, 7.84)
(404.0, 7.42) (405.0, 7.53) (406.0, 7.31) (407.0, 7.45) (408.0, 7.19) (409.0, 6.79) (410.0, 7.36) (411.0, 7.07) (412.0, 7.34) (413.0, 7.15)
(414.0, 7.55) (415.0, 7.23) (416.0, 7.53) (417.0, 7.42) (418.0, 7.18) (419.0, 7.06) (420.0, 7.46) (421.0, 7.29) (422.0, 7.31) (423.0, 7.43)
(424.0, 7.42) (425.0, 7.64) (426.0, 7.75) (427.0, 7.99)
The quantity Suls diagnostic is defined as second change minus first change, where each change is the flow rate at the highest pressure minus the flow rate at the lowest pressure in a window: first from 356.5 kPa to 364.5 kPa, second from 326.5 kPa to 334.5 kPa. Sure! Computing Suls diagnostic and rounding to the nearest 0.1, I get -2.1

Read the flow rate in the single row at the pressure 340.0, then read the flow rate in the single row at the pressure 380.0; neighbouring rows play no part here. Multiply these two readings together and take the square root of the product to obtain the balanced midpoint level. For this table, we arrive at 5.7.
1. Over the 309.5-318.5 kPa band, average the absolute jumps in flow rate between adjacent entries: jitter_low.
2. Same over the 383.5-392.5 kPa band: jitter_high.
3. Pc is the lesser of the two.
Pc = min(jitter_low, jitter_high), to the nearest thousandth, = 0.145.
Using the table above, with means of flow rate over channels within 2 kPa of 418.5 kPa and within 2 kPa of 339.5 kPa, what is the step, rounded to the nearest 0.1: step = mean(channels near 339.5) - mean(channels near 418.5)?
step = -2.6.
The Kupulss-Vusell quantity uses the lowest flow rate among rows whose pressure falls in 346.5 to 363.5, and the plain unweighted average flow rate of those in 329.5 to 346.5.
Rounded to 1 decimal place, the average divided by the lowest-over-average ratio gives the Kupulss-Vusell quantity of 6.4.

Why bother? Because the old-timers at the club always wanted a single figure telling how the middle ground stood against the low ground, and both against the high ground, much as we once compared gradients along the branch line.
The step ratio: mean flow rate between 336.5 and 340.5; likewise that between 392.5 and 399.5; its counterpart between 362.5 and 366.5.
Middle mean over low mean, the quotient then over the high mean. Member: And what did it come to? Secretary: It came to 0.18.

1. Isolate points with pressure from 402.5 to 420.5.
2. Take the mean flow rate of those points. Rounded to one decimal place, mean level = 7.3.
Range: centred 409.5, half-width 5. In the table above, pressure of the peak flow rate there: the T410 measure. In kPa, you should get 414.0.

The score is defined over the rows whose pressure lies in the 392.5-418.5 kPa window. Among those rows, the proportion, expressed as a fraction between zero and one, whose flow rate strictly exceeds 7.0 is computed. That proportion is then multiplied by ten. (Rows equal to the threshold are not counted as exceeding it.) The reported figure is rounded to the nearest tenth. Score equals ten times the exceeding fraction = 9.6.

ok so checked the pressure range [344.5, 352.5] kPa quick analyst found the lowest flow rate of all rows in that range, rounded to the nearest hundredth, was 3.74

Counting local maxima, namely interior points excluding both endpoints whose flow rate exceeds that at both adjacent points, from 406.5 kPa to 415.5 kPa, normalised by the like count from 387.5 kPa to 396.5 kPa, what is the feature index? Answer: 3.0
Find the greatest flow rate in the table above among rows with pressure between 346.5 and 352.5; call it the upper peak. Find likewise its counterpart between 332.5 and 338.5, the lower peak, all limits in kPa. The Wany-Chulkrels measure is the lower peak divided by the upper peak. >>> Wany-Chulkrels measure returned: 1.44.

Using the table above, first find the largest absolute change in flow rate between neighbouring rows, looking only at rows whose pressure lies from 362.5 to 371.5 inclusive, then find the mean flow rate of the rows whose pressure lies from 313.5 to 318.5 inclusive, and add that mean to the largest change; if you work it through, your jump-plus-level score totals 7.5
